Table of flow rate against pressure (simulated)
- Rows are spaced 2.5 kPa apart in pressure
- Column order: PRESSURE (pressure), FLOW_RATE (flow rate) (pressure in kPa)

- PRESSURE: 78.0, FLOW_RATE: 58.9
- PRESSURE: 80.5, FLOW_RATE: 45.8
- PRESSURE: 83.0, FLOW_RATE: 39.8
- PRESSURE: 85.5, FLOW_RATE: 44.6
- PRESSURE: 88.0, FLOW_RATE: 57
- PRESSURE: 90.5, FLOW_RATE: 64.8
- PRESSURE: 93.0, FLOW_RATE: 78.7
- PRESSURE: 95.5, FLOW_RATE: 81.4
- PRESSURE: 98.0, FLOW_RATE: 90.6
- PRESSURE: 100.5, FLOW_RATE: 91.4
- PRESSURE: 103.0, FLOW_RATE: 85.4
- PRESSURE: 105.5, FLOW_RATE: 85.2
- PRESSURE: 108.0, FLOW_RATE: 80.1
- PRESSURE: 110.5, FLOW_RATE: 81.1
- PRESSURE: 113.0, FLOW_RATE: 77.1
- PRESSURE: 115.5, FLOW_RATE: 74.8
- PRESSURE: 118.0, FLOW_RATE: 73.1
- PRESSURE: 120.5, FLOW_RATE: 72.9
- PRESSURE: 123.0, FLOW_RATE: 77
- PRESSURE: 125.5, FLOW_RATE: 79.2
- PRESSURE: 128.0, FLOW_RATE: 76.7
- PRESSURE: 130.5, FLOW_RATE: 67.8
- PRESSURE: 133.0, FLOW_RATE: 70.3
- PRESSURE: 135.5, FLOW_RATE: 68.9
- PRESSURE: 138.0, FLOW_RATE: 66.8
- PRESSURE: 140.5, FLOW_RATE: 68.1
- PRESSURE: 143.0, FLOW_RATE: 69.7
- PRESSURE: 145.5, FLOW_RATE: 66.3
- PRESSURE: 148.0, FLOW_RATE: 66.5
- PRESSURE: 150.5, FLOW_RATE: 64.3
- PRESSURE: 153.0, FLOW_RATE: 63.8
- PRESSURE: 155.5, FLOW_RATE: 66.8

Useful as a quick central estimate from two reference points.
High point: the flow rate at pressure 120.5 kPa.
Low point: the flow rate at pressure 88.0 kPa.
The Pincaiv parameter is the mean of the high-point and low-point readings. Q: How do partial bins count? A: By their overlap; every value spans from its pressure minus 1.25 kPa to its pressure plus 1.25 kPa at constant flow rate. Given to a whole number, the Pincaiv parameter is 65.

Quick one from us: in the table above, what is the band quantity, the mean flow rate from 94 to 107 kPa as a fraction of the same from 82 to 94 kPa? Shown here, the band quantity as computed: 1.52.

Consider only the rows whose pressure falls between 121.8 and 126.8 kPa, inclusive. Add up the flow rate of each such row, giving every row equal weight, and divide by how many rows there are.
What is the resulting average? 78.1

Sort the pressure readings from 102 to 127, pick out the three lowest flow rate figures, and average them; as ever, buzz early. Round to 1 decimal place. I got 73.6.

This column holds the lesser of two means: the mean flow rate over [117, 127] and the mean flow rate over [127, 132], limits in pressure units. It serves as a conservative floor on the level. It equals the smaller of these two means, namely 72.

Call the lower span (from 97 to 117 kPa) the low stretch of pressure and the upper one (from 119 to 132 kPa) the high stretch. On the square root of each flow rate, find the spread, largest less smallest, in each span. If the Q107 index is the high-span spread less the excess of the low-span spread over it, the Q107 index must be 0.42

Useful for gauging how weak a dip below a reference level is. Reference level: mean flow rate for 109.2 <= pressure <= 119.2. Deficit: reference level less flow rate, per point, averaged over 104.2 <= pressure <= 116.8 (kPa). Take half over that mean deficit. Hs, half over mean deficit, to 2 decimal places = -0.16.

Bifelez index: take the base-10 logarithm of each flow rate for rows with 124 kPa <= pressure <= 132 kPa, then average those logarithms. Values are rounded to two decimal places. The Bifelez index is 1.87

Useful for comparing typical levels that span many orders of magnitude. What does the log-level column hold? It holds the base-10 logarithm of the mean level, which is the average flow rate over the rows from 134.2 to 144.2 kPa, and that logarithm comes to 1.83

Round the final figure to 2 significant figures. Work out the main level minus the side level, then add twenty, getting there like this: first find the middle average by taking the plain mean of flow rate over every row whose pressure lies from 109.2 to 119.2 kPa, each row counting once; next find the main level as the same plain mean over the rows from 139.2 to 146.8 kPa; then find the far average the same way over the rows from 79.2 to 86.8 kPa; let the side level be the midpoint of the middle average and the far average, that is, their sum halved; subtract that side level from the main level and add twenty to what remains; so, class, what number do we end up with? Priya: 28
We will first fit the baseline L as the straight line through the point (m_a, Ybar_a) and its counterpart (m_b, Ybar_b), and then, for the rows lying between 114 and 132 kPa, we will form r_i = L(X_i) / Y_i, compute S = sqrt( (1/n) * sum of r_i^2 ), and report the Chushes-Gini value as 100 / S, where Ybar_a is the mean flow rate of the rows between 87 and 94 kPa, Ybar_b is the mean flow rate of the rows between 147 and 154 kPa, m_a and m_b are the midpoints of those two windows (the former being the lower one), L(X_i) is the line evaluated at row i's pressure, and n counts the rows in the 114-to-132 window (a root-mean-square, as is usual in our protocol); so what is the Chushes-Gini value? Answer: 113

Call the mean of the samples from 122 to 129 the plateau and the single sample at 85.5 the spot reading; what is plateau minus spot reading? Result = 33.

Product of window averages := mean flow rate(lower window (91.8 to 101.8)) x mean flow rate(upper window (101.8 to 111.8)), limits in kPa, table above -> 7094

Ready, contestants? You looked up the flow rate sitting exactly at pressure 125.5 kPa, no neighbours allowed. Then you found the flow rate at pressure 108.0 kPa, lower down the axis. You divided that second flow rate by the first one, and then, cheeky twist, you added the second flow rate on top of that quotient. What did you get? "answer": 81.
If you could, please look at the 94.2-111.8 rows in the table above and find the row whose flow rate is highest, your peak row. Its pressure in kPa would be 100.5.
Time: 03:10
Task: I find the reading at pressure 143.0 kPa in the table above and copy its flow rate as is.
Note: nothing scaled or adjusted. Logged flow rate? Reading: 69.7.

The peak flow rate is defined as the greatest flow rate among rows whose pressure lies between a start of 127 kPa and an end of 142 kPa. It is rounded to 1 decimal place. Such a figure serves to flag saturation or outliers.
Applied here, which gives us 76.7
